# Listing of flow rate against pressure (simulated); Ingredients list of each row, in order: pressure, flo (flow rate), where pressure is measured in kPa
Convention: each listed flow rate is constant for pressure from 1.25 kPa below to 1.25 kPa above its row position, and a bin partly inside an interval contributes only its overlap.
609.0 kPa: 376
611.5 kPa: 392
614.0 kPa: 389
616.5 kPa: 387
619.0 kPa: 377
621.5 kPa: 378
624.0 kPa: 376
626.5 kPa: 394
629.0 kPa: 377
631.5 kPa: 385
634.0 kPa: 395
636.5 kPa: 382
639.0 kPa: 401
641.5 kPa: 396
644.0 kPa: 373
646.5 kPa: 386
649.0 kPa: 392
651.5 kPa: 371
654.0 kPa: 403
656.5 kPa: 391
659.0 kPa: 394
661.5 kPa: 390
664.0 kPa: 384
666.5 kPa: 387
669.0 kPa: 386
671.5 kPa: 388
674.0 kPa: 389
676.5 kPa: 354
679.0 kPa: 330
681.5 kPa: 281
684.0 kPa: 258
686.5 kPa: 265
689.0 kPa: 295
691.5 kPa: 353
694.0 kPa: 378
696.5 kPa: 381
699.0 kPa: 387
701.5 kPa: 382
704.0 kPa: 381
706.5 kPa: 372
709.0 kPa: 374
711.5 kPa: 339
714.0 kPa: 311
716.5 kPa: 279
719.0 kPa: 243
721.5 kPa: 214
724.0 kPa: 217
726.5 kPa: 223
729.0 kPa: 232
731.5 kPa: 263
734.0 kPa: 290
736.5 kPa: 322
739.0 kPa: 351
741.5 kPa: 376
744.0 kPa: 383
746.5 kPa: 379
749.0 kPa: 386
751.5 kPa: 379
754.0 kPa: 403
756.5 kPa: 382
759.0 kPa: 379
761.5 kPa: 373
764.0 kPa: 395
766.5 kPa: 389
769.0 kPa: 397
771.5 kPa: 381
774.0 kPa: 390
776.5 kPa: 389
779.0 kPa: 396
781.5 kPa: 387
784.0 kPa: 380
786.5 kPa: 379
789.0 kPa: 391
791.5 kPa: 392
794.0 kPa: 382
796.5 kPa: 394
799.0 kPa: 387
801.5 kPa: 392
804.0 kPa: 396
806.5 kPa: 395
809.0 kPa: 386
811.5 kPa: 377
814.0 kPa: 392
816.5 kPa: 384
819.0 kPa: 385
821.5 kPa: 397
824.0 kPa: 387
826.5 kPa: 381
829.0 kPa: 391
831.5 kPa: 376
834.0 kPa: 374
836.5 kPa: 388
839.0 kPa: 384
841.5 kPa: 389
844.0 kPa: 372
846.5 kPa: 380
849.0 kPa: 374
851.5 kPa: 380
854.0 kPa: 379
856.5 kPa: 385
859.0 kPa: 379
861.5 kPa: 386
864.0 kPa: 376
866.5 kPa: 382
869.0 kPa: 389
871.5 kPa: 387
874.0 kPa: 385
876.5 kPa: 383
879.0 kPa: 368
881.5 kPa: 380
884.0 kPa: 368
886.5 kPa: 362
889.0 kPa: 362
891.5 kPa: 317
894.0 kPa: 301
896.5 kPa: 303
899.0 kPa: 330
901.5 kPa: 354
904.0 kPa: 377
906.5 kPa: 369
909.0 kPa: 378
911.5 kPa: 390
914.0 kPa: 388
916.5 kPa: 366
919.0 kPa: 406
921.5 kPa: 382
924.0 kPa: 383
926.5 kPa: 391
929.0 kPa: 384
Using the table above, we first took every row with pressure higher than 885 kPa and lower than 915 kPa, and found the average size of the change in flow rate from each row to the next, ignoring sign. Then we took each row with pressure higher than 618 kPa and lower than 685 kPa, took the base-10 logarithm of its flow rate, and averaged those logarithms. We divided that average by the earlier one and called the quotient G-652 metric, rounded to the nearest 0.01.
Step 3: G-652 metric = 0.17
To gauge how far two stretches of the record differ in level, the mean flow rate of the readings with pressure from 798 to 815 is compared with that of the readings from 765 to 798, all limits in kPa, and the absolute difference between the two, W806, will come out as 1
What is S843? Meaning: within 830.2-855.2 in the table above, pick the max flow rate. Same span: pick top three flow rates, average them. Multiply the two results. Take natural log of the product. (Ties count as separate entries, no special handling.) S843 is 11.9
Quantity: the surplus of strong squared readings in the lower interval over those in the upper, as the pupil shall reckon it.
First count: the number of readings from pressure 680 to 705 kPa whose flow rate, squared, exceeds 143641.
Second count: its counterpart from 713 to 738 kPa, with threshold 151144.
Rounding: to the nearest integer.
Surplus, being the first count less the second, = 4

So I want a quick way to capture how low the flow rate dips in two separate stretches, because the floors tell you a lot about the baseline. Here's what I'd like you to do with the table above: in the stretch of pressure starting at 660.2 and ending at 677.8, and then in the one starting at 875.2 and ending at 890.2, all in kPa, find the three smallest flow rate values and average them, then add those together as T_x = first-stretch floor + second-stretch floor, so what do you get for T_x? 739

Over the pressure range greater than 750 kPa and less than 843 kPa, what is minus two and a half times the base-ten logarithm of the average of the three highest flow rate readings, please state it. -6.502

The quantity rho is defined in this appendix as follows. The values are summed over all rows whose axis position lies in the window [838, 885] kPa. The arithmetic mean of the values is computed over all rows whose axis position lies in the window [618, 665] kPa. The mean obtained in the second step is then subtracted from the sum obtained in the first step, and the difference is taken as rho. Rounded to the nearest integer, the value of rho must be 6839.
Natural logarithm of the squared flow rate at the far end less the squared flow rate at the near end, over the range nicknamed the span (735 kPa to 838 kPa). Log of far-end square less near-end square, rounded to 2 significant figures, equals 11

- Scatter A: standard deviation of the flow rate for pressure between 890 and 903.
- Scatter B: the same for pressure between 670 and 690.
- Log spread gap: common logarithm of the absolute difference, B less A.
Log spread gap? 1.5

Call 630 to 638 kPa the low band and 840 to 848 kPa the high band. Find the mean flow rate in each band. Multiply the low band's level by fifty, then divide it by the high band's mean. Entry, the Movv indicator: 51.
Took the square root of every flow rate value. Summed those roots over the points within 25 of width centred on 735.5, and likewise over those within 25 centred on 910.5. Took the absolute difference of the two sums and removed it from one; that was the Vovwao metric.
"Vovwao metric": -19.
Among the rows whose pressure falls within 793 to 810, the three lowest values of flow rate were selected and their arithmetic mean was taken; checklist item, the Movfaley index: 385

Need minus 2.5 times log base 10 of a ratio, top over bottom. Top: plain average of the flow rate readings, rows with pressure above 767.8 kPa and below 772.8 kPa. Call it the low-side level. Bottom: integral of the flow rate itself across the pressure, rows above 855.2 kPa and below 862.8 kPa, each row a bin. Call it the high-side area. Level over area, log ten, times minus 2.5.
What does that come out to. 2.2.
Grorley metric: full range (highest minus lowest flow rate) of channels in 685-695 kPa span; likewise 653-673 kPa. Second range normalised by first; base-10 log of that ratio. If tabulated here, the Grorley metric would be -0.77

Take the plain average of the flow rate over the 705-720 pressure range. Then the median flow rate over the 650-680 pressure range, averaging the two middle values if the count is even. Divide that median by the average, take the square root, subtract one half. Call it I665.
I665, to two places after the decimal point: 0.60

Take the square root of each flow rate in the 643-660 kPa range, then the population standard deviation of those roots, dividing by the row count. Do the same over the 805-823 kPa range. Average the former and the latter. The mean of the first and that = 0.22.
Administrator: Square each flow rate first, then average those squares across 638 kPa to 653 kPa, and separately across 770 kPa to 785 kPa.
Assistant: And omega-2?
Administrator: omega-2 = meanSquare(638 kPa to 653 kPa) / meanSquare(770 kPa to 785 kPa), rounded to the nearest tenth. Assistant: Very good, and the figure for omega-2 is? 1.0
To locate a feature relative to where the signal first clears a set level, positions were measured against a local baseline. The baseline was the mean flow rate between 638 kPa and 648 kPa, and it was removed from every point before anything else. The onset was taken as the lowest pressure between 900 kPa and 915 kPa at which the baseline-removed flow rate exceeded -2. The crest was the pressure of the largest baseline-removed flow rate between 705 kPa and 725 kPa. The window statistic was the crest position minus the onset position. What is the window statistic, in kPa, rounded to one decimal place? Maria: -202.5 kPa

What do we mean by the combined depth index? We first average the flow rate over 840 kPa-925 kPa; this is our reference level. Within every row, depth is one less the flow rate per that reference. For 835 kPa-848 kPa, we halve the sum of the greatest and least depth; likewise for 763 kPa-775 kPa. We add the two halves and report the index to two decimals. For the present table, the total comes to -0.07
